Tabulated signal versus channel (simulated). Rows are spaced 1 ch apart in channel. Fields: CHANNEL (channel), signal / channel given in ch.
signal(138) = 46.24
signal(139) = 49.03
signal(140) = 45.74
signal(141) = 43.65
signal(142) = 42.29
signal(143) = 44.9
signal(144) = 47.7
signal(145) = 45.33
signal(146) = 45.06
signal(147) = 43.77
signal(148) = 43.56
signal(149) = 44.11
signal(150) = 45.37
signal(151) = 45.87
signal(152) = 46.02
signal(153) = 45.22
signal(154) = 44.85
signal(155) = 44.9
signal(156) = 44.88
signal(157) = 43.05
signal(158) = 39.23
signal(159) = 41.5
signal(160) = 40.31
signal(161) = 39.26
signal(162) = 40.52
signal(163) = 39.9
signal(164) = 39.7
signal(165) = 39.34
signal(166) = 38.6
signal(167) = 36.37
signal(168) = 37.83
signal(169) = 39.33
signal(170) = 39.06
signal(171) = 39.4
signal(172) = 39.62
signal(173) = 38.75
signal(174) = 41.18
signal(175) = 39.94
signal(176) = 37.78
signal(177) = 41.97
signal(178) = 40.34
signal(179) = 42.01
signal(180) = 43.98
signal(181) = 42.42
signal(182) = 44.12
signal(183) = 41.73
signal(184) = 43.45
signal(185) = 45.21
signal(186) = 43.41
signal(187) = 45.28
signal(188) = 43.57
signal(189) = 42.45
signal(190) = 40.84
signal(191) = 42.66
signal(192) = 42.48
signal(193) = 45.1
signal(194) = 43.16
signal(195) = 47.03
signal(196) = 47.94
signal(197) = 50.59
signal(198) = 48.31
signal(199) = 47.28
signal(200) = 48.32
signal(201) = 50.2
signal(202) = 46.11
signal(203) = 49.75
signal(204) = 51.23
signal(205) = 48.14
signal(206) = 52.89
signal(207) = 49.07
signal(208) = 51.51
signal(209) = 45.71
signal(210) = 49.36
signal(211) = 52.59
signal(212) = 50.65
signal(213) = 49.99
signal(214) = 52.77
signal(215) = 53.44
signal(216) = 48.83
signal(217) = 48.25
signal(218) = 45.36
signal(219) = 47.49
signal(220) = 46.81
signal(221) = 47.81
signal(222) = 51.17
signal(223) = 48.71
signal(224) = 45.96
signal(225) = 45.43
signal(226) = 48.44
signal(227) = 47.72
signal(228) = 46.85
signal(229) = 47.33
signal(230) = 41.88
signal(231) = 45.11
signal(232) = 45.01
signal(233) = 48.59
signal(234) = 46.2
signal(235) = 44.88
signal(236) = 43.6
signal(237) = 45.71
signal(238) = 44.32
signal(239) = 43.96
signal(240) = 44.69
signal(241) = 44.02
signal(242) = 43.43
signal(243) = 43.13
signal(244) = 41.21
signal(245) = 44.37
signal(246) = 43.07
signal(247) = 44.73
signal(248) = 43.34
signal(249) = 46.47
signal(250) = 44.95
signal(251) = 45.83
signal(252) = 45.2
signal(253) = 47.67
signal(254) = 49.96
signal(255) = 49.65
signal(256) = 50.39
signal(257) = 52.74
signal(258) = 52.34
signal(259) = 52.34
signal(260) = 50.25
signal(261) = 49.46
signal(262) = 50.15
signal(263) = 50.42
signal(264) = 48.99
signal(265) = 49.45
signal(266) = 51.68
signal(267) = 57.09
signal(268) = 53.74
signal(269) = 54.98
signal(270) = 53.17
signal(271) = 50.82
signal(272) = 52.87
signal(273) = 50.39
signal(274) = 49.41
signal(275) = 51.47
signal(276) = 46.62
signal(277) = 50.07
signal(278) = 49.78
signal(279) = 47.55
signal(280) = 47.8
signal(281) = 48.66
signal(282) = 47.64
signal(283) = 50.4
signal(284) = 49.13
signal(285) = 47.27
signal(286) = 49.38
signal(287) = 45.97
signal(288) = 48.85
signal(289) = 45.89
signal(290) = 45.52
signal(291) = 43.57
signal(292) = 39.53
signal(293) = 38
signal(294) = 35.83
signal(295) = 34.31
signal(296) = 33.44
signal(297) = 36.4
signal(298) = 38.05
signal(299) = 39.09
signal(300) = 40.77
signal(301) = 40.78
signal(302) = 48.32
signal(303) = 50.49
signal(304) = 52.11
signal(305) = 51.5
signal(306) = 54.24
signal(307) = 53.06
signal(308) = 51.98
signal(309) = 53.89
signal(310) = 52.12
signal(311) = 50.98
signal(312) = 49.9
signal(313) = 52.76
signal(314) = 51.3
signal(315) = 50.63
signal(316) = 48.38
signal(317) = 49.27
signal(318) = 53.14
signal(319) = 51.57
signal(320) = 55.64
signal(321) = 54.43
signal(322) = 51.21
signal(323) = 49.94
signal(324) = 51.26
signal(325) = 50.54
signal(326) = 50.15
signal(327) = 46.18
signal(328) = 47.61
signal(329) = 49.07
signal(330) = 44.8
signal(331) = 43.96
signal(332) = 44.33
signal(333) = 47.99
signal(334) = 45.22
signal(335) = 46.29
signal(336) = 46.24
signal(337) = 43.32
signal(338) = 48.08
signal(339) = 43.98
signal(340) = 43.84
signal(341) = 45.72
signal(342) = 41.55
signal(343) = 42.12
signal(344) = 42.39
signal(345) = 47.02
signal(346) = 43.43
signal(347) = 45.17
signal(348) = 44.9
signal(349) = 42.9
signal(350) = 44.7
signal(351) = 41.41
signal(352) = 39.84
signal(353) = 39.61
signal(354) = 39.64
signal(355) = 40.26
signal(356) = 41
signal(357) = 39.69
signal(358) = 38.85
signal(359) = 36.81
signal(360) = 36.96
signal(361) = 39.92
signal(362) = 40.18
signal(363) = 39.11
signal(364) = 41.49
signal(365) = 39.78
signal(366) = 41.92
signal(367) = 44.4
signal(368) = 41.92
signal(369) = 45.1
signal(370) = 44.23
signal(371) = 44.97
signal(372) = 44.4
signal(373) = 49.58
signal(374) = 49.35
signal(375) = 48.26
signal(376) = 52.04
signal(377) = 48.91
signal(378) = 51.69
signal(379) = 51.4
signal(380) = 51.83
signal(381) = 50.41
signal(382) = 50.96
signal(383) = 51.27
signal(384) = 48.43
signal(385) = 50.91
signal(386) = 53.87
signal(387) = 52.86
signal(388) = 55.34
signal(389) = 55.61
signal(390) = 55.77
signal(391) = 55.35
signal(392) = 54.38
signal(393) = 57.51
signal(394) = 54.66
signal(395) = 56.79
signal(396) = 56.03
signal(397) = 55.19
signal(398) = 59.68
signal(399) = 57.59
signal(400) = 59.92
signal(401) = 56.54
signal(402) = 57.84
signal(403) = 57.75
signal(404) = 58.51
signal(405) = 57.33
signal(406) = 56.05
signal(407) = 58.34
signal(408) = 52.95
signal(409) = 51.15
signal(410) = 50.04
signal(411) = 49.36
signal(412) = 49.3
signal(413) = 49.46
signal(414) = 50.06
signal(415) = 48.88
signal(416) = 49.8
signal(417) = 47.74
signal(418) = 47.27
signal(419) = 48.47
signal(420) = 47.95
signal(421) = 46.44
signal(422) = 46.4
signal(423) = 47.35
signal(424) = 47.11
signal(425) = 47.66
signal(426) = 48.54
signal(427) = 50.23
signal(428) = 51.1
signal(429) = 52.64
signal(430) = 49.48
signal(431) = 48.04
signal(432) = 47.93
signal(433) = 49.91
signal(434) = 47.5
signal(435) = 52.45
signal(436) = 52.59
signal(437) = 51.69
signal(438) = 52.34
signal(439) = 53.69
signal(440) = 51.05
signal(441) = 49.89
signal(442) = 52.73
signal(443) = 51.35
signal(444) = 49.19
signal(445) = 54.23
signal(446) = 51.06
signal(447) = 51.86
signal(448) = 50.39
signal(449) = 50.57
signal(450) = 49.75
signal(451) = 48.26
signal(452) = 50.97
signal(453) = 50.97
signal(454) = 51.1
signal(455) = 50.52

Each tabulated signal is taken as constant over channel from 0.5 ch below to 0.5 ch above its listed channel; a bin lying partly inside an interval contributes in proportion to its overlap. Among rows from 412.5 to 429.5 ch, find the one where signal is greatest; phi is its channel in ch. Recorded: 429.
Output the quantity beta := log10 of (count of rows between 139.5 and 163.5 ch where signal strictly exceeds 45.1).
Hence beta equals 0.8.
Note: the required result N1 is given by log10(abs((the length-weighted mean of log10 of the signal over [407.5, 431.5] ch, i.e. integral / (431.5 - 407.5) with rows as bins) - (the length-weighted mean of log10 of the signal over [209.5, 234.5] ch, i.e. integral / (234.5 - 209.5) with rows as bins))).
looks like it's -2.03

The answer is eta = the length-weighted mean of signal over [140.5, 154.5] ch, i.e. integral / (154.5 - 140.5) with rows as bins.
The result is 44.8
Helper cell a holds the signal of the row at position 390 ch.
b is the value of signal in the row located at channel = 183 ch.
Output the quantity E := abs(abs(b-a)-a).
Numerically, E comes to 41.7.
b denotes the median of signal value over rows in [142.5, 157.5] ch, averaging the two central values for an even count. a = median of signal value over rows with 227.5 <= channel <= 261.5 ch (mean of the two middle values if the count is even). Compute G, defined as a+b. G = 90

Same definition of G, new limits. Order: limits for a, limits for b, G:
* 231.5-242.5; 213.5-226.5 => 93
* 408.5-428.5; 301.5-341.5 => 99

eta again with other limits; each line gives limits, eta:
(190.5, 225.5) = 48.3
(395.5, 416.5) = 54.4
